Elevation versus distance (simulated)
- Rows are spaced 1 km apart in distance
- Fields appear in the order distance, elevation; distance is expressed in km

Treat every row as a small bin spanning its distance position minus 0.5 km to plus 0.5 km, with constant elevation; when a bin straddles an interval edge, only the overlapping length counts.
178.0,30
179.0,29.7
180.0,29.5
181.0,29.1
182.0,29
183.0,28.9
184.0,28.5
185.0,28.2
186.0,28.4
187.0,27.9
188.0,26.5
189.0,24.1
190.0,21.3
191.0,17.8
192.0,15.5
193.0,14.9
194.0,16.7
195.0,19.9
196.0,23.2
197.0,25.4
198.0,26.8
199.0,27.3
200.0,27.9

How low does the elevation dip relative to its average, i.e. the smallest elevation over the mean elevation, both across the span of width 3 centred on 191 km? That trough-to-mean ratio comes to 0.85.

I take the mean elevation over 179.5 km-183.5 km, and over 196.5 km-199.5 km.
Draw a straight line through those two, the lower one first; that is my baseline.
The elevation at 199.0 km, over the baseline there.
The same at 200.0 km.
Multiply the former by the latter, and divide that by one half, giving 2.2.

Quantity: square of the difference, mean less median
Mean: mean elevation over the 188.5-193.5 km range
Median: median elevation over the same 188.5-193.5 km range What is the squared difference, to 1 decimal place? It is 0.8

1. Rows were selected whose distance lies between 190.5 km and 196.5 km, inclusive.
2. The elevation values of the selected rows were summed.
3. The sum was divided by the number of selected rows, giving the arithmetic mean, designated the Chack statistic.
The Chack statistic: 18.0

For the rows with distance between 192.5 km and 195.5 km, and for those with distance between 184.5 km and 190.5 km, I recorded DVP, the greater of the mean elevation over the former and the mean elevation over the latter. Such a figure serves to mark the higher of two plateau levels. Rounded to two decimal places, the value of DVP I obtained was 26.07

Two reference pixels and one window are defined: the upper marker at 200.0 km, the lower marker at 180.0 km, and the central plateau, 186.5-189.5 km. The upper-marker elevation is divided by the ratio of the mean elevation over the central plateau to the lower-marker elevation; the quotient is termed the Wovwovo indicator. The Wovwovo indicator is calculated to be 31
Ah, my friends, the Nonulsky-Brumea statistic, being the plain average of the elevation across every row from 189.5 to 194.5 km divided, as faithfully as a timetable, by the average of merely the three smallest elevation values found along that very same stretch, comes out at 1.10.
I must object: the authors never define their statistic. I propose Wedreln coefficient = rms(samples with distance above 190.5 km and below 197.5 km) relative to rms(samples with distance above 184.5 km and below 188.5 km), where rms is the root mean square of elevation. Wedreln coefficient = 0.70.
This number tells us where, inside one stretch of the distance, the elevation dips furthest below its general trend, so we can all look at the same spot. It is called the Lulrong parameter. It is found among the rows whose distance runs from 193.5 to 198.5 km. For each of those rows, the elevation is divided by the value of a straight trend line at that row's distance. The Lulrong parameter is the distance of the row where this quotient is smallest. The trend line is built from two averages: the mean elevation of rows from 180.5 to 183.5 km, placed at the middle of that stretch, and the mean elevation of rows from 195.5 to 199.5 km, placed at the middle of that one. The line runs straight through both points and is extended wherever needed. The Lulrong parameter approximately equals 194.0 km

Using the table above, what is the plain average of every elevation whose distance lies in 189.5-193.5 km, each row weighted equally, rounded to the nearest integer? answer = 17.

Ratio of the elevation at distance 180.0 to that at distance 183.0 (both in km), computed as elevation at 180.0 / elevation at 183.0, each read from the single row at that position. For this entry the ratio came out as 1.02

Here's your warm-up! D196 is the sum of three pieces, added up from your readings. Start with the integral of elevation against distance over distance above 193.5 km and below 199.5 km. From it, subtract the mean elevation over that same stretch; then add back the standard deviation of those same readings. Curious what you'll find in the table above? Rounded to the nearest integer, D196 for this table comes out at 120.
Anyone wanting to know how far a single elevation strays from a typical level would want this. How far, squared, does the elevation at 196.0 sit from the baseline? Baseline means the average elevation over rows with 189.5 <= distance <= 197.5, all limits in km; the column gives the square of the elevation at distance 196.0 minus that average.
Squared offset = 15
